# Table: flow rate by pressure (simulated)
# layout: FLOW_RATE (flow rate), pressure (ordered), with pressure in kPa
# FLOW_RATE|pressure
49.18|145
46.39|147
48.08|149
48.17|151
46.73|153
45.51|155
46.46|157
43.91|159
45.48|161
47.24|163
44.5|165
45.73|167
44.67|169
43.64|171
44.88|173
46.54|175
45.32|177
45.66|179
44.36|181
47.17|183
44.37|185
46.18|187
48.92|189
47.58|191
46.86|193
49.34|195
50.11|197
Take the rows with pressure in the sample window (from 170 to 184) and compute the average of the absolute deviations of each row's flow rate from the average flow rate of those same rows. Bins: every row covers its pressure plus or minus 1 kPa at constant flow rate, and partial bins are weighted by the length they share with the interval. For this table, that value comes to 0.93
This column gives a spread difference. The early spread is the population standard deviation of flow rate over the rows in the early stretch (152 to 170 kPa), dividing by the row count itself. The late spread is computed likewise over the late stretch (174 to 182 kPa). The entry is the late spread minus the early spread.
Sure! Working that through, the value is -0.26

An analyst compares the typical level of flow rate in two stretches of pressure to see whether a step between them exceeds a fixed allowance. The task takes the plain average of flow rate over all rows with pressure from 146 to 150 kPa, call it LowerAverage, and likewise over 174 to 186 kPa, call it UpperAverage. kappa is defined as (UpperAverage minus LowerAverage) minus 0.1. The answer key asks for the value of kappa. -1.8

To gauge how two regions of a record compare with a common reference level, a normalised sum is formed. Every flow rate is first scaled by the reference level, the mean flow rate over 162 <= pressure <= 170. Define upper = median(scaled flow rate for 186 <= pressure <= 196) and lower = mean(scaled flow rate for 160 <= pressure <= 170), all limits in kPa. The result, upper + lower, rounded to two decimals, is 2.04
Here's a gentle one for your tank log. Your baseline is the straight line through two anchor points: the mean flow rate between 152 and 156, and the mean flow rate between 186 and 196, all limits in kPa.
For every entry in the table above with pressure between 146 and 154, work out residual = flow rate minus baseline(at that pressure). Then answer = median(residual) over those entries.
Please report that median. 1.4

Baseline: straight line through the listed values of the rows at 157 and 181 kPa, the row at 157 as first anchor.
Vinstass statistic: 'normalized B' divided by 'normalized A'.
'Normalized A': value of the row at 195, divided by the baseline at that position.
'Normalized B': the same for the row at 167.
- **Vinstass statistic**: 0.88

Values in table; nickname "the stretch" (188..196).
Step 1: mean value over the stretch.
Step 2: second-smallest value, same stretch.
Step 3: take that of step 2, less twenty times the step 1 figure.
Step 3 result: -916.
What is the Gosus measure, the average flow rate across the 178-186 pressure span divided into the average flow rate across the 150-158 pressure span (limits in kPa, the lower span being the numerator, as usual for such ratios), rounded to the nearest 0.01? 1.03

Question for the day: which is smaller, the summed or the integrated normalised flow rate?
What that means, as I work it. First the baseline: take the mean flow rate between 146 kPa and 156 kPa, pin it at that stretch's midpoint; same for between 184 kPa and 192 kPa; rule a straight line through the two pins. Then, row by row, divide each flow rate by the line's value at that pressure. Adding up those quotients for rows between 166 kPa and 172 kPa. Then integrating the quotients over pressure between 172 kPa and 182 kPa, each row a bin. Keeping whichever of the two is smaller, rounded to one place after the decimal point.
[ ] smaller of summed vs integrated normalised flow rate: 2.9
